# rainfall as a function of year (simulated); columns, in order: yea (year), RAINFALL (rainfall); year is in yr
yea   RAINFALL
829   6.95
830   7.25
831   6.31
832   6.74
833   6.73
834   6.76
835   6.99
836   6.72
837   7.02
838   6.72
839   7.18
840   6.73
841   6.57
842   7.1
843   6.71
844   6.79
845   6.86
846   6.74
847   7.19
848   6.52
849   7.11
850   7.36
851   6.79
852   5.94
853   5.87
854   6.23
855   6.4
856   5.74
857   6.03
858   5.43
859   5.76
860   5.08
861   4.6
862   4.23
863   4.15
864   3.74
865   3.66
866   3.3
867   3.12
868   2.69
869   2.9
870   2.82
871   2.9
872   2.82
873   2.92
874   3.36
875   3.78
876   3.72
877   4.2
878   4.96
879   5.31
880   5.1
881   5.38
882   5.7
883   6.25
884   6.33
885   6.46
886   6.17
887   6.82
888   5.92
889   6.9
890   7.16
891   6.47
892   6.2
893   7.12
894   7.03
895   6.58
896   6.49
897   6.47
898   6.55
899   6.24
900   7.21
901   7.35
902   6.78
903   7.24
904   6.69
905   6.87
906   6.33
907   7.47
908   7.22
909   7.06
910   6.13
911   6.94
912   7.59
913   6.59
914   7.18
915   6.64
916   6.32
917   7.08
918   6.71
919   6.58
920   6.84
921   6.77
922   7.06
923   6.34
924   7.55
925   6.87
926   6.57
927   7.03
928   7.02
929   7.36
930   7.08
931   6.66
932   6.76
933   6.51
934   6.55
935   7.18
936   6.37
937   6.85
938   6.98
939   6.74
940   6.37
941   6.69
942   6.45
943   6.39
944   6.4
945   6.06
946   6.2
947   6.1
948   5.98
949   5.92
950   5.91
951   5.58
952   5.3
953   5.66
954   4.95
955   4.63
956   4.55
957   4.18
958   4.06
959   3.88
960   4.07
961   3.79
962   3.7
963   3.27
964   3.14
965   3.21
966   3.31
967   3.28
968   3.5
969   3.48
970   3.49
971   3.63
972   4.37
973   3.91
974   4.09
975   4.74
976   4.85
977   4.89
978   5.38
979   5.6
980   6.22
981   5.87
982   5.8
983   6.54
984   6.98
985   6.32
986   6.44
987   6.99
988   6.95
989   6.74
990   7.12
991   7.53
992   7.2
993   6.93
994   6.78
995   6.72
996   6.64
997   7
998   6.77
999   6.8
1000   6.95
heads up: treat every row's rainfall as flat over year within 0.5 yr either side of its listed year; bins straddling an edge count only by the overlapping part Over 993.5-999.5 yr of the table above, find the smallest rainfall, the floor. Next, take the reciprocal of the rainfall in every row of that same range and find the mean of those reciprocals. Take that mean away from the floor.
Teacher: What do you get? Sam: 6.5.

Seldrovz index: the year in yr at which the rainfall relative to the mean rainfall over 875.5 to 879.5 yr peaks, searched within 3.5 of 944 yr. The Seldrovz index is 941 yr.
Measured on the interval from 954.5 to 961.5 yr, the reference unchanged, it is 955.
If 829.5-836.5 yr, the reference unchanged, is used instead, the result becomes 830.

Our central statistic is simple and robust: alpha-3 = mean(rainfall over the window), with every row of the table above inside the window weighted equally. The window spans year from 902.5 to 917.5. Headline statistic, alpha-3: 6.9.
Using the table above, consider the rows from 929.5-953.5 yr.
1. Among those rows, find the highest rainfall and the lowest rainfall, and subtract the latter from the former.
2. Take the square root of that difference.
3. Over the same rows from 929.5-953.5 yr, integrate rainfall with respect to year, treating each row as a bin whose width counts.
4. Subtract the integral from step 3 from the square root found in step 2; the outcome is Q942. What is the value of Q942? -151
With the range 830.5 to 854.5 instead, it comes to -160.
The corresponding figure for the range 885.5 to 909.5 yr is -161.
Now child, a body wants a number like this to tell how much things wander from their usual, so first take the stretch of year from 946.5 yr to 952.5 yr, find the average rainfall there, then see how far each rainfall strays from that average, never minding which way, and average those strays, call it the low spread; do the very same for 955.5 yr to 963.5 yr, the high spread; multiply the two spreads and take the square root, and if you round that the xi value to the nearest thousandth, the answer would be 0.257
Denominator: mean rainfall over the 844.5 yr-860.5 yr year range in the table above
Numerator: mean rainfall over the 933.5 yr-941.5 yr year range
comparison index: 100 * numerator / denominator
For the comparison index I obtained 106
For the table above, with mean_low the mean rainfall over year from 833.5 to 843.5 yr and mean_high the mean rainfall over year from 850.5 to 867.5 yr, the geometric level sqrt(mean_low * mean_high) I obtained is 5.9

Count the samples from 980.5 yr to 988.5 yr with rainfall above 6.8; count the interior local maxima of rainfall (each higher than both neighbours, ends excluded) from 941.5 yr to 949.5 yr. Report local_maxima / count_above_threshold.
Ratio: 0.67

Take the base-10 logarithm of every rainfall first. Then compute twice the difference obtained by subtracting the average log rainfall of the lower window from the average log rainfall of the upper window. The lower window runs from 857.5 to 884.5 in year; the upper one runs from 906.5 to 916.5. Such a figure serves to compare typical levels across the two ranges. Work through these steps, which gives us 0.46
